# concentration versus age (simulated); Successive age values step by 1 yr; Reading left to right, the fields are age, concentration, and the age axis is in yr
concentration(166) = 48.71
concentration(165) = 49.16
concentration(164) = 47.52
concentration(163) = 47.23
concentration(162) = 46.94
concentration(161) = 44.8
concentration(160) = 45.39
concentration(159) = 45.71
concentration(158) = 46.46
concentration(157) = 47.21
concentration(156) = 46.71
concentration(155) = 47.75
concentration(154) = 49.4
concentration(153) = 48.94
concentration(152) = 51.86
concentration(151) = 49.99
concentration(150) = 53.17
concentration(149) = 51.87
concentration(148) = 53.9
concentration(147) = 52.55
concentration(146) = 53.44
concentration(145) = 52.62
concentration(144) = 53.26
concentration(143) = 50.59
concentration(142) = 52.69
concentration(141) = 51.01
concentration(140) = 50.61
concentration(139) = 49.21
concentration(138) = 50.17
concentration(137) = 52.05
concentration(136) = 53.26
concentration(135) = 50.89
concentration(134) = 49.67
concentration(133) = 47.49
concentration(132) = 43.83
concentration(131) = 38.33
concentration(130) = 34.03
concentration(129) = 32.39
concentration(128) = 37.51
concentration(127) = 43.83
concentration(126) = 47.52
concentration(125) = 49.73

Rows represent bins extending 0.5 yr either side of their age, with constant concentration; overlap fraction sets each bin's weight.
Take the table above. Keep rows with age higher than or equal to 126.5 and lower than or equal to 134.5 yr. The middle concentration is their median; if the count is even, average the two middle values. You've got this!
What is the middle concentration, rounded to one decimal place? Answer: 41.1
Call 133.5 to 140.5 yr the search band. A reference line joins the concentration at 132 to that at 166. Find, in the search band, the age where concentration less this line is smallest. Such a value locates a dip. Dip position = 139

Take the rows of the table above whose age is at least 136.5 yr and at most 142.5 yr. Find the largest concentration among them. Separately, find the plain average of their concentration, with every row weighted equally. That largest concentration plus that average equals 104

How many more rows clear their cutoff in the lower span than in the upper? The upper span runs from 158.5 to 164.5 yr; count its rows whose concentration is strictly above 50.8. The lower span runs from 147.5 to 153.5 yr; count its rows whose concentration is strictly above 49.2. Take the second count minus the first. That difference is 5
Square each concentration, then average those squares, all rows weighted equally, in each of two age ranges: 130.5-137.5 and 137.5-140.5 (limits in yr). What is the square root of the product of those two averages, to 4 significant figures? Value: 2409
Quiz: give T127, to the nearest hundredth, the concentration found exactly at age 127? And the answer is 43.83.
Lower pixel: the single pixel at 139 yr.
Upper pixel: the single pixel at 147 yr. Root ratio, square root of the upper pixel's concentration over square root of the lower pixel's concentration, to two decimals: 1.03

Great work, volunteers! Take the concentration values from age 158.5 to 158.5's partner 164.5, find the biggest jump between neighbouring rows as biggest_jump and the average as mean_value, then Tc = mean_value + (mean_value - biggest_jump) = 90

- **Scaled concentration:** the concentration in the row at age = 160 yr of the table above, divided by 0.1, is 454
